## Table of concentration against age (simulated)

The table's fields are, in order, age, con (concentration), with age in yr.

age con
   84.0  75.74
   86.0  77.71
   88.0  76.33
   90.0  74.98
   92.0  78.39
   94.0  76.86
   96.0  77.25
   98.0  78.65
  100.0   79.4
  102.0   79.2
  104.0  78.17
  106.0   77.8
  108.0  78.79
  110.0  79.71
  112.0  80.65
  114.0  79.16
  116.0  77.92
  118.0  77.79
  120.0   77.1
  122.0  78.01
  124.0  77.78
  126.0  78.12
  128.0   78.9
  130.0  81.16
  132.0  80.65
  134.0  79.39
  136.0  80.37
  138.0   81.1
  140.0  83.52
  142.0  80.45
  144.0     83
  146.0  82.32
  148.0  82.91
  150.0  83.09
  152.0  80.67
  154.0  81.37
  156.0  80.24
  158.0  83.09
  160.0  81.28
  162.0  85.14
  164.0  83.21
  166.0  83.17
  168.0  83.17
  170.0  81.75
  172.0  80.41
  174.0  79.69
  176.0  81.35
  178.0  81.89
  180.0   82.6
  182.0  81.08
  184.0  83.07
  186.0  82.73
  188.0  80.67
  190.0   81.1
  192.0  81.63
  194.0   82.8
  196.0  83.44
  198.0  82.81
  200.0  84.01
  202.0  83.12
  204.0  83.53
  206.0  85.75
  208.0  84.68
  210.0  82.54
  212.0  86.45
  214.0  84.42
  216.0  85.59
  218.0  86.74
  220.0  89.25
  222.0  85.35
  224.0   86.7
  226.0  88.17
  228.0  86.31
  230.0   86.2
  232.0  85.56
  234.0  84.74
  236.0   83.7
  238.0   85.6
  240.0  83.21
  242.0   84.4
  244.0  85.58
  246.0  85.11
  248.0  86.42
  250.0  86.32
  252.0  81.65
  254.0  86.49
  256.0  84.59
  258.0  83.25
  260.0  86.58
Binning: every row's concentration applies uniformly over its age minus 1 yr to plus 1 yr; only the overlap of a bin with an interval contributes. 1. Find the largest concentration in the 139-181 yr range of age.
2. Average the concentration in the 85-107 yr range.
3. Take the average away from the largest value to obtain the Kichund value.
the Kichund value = 7.4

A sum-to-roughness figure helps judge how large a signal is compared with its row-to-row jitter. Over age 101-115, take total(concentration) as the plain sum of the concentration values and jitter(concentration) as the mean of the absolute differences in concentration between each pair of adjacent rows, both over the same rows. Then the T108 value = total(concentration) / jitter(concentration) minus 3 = 576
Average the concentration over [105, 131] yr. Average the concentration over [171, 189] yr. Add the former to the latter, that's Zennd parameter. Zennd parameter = 160.2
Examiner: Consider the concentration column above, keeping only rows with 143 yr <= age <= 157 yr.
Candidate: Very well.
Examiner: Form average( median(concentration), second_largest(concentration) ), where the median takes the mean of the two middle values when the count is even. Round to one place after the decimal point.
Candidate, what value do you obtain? 82.7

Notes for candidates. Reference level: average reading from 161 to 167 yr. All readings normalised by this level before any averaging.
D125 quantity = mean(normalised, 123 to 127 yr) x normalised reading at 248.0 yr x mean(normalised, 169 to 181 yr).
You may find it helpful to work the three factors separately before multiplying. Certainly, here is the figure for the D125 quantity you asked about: 0.93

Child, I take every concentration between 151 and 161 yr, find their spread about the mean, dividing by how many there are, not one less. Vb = 0.97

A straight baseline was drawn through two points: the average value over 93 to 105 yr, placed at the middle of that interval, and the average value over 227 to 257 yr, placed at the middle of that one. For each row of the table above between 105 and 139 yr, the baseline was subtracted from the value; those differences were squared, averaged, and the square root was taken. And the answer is 1.2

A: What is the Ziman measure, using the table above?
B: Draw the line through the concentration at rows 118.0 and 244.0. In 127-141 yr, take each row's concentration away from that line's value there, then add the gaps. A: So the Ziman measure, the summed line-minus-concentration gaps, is -14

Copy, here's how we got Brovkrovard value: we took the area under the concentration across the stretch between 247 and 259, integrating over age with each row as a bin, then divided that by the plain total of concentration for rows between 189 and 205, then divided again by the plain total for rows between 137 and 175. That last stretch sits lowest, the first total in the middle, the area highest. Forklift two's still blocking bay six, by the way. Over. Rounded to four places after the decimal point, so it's 0.0010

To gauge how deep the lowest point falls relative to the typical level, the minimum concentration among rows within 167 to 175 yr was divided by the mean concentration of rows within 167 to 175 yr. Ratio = 0.981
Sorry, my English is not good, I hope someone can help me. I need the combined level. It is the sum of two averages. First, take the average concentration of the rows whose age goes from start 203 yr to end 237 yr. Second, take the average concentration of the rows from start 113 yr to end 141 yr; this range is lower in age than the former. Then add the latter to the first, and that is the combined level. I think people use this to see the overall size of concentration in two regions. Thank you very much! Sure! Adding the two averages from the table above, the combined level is 165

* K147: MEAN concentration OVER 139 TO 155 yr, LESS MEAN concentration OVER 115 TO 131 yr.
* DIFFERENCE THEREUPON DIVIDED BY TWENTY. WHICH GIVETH 0.191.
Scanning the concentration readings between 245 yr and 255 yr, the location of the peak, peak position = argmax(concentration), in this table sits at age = 254.0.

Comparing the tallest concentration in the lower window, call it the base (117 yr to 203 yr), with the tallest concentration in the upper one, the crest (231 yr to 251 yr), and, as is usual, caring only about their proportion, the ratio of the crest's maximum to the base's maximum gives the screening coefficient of 1.02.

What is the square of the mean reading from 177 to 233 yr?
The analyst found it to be 7093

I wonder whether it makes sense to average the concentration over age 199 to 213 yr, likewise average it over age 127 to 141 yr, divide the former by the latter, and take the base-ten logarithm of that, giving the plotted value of 0.0188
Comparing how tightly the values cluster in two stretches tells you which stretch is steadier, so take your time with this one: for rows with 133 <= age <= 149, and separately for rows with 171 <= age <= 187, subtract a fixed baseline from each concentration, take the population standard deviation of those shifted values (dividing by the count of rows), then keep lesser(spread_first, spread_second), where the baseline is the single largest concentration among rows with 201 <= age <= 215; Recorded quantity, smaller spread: 1.1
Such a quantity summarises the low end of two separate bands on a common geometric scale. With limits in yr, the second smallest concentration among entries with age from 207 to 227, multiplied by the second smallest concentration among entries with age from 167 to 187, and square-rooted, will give 82.4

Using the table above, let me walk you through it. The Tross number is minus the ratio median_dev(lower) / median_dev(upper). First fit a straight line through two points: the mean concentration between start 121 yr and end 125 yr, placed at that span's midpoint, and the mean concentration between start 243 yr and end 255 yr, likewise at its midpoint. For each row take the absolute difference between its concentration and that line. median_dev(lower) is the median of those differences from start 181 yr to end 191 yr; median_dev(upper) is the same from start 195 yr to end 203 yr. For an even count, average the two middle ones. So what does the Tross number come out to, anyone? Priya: -1.1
